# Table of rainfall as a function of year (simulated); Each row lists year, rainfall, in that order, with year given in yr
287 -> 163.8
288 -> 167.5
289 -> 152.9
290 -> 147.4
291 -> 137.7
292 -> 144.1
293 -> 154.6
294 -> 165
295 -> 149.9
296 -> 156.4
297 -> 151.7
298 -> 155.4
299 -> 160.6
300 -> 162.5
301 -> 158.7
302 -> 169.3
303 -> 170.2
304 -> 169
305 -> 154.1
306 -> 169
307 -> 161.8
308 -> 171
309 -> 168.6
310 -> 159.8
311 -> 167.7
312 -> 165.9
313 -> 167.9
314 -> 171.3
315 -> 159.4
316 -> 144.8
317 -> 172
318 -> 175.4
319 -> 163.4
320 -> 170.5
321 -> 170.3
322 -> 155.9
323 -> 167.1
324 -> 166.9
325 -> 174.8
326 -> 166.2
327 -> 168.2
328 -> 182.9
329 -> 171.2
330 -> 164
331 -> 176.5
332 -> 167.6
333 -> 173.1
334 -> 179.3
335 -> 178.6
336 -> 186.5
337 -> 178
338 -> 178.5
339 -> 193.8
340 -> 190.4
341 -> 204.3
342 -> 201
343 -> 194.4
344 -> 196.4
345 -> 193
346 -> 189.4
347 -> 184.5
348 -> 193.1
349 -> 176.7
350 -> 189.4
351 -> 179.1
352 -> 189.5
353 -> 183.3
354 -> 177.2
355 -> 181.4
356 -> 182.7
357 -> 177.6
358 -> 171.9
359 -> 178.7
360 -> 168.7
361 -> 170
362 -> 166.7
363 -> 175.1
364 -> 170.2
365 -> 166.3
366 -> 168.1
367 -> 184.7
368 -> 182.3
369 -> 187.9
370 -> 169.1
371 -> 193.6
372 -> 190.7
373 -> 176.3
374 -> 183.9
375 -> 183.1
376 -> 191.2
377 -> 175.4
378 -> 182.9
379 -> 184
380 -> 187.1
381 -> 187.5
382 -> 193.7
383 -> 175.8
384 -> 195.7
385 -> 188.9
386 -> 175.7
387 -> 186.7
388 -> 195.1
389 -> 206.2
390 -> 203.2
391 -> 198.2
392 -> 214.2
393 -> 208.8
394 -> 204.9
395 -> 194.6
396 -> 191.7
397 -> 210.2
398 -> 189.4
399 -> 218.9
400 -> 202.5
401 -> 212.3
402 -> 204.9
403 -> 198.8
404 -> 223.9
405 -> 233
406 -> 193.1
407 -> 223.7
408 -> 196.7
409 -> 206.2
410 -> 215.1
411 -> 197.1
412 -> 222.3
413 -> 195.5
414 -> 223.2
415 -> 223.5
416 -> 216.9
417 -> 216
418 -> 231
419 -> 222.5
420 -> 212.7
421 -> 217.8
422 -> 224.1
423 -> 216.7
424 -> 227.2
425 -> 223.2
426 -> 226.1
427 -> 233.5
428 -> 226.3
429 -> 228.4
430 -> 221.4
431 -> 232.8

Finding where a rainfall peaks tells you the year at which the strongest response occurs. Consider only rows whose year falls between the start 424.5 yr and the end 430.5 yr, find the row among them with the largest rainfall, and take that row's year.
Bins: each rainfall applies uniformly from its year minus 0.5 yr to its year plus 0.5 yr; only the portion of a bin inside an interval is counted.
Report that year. 427 yr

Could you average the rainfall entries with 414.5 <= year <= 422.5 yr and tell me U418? 221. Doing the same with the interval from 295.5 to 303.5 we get 161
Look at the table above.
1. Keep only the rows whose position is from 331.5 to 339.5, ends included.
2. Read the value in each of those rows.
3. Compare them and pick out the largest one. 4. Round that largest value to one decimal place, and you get 193.8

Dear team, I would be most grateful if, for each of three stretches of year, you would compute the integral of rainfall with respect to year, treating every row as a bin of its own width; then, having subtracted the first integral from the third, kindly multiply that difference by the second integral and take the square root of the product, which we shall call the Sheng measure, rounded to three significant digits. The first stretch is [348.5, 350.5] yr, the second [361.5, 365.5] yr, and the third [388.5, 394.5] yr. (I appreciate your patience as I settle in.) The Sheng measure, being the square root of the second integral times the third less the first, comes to 768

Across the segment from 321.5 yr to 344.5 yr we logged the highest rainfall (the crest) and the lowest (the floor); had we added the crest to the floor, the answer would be 360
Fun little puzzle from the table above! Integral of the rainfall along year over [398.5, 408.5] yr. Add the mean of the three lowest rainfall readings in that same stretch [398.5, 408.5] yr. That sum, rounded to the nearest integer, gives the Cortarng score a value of 2304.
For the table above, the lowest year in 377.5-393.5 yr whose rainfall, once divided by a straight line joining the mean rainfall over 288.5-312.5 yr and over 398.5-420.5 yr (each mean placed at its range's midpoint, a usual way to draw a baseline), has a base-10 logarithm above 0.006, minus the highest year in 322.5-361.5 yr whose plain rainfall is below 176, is 28 yr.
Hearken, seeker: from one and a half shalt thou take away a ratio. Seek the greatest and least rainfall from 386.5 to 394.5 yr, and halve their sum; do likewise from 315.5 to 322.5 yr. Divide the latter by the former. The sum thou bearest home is 0.70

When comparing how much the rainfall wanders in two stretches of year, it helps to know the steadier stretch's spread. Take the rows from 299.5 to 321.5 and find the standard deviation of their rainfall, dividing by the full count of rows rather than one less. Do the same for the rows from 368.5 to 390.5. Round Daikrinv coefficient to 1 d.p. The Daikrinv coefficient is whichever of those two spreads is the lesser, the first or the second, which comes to 6.9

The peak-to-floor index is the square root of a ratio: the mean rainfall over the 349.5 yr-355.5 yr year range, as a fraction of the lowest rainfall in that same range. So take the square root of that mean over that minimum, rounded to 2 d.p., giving 1.02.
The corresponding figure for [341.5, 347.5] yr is 1.02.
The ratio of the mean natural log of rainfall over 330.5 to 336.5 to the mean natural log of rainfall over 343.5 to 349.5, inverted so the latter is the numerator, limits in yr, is 1.01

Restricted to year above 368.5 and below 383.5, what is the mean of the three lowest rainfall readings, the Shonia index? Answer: 173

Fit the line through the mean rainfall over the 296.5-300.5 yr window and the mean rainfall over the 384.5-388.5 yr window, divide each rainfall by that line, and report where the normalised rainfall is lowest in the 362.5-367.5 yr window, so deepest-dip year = 365 yr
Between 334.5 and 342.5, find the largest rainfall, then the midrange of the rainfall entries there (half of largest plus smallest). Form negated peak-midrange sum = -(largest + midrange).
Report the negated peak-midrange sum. -395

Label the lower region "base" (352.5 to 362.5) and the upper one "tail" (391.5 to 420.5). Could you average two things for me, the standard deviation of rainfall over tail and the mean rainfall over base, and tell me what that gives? 94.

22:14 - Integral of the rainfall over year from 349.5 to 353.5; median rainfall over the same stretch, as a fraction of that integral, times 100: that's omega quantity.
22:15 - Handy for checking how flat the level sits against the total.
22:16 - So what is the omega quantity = 25.1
